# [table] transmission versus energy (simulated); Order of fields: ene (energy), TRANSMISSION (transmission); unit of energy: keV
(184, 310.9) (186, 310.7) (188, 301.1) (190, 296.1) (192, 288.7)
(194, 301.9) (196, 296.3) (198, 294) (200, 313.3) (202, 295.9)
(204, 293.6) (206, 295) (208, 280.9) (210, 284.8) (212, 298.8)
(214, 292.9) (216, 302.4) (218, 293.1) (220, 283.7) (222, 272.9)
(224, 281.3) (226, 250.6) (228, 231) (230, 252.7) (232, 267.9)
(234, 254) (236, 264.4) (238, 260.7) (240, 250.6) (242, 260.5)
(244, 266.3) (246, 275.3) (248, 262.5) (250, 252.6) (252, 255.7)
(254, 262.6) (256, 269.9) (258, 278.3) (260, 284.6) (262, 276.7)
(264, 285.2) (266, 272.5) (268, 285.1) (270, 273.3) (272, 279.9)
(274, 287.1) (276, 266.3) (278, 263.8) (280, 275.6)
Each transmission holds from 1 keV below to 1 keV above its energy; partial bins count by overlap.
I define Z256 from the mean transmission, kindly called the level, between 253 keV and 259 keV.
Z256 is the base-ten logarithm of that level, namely 2.43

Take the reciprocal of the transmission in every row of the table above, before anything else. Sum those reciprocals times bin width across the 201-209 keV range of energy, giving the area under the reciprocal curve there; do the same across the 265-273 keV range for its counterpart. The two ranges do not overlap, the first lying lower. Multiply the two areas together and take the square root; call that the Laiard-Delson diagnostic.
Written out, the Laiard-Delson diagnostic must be 0.028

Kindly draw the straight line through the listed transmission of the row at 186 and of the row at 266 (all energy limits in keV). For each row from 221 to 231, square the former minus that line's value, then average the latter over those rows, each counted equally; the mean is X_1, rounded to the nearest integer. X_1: 1432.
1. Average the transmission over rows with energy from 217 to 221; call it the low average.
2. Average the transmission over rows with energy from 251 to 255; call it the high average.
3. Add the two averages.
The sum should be 548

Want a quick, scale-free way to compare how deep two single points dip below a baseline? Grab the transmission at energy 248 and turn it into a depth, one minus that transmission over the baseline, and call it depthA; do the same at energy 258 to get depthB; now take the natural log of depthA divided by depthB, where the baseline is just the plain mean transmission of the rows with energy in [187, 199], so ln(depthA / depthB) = 1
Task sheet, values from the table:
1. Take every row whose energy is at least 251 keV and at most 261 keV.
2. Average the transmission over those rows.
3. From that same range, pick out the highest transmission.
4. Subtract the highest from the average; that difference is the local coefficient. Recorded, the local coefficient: -14.4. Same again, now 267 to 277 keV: -8.8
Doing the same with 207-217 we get -10.4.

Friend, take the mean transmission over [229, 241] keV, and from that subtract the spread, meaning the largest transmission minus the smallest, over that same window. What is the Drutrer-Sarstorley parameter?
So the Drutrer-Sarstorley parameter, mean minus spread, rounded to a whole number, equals 241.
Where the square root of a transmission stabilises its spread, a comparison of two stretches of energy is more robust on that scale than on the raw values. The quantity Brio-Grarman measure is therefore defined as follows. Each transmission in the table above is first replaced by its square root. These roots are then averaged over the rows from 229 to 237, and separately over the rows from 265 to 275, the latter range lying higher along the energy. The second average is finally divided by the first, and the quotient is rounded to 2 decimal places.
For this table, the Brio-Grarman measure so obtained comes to 1.04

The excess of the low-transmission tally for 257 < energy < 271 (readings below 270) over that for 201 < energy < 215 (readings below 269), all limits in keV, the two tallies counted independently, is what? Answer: 0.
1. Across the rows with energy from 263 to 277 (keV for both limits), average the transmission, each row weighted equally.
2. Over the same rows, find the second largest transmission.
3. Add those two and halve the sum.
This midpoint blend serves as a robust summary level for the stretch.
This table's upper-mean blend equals 282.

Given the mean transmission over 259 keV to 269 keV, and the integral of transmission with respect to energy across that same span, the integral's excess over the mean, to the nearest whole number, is 2527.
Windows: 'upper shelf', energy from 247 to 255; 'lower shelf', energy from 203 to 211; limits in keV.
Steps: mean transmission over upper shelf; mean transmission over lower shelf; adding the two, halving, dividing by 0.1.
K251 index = 2735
